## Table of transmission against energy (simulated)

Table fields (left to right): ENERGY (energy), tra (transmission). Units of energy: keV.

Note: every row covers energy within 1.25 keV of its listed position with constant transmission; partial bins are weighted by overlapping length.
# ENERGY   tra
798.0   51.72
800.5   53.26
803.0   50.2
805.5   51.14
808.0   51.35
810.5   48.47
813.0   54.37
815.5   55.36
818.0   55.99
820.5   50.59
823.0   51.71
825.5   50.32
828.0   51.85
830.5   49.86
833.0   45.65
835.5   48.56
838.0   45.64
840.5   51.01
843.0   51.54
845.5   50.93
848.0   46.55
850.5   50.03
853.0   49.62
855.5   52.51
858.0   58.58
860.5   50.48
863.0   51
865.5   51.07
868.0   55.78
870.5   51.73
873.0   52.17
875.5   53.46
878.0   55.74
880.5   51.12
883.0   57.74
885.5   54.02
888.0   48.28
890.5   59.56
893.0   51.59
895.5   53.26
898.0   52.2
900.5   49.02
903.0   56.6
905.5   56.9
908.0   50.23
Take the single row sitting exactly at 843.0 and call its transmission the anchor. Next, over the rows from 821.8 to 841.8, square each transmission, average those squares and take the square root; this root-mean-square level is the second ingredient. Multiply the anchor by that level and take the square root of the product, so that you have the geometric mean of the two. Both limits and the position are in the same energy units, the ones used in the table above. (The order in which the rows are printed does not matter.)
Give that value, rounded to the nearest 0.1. 50.4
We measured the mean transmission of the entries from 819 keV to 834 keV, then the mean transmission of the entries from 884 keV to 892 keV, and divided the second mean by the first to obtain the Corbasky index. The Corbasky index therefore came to 1.08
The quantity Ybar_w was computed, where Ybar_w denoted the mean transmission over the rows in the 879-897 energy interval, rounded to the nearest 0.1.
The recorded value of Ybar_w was 53.7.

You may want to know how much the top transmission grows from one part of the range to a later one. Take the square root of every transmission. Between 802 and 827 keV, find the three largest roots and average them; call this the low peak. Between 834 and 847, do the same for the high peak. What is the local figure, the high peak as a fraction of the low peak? 0.96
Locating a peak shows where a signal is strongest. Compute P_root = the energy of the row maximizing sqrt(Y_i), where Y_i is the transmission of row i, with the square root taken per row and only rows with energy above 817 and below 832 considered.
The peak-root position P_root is 818.0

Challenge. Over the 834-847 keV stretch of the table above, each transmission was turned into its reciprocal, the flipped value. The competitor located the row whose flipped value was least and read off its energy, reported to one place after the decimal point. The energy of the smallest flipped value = 843.0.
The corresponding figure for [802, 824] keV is 818.0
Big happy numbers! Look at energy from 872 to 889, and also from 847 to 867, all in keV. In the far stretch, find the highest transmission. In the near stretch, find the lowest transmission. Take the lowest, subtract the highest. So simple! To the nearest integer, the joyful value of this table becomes -11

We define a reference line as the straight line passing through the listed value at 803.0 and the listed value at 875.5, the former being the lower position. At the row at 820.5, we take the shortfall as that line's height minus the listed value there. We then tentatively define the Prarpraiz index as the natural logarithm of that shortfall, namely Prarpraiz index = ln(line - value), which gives -0.9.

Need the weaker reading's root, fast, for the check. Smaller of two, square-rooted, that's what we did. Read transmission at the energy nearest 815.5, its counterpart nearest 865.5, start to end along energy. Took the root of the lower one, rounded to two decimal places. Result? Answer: 7.15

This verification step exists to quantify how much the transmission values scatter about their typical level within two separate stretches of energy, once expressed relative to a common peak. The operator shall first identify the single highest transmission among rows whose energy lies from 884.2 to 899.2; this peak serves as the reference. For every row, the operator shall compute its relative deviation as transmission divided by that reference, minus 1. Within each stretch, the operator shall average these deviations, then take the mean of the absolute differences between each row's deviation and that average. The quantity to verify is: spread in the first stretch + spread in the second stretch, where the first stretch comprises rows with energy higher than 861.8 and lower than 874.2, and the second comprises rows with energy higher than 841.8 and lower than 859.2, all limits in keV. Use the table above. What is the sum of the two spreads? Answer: 0.064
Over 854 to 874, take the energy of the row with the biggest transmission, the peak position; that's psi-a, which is 858.0 keV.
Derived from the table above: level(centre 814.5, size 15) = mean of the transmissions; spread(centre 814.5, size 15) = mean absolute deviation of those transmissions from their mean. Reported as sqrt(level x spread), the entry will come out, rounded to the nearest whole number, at 12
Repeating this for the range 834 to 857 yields 9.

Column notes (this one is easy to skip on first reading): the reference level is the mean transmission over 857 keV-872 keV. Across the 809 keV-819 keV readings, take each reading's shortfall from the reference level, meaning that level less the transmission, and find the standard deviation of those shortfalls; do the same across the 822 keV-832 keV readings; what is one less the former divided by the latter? -2.5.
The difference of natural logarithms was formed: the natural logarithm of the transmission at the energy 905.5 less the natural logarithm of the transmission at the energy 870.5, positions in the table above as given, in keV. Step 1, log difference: 0.10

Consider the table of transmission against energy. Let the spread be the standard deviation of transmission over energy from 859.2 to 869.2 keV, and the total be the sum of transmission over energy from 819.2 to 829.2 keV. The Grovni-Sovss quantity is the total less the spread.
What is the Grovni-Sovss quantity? 202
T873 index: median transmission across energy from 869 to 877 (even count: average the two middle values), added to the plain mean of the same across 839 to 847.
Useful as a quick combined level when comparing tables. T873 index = 103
